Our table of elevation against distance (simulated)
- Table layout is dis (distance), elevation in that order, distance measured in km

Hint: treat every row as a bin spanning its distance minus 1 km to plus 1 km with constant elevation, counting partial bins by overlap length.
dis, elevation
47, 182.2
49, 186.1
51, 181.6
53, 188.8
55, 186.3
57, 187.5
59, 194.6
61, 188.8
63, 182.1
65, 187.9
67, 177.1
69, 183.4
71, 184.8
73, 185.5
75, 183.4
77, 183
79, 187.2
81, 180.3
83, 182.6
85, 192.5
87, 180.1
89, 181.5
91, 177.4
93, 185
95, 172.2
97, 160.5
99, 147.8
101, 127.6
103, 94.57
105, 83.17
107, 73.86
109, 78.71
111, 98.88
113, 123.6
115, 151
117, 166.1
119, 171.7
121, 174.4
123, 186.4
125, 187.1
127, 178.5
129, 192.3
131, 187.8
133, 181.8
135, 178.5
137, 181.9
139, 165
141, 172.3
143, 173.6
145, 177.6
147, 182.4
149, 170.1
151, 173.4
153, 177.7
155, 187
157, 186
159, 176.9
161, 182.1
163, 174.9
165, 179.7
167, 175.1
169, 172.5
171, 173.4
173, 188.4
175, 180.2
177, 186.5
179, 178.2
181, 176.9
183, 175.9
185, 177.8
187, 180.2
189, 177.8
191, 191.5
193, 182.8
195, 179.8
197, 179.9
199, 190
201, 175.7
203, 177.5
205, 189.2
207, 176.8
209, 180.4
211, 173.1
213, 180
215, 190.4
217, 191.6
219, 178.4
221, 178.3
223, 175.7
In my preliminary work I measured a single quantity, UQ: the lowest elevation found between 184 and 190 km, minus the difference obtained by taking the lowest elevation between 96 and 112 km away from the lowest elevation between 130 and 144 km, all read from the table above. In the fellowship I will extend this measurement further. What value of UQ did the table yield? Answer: 87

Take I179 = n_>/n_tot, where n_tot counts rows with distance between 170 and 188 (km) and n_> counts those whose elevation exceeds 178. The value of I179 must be 0.56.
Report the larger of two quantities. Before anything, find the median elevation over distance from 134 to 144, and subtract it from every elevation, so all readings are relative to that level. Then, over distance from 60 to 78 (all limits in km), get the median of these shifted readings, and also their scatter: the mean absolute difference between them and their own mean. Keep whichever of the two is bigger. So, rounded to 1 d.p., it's 9.8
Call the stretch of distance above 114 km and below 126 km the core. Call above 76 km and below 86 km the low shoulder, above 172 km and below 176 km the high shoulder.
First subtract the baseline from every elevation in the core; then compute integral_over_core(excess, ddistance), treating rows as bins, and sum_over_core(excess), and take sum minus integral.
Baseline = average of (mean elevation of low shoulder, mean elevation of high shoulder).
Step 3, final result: 72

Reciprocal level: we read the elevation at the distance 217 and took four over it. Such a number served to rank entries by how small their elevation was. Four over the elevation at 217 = 0.0209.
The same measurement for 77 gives 0.0219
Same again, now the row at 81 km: 0.0222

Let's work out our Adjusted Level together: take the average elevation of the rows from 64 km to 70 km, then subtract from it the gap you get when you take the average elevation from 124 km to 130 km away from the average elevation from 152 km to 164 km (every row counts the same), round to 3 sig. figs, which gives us 188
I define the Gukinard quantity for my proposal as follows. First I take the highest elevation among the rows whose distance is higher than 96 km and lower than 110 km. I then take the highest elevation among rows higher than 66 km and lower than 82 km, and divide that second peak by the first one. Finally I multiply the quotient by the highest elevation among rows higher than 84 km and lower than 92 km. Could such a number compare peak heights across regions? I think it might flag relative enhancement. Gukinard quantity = 225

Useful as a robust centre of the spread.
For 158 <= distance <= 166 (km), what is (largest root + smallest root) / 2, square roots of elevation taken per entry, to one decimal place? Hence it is 13.4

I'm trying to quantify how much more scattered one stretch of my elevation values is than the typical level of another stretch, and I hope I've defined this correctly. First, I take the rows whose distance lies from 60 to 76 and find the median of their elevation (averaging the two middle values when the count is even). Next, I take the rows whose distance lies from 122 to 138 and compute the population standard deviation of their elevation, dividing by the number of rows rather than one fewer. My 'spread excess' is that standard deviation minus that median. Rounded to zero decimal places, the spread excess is -180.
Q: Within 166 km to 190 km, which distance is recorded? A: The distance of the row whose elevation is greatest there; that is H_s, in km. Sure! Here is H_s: 173 km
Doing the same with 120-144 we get 129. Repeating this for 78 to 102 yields 85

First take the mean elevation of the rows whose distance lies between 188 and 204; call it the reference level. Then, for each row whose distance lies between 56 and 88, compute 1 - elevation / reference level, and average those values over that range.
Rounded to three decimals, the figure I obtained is -0.017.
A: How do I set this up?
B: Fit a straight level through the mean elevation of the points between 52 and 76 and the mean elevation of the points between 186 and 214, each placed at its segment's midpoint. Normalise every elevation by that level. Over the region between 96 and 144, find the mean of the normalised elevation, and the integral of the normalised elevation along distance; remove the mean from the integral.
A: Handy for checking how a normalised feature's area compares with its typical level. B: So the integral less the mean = 39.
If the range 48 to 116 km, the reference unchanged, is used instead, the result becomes 59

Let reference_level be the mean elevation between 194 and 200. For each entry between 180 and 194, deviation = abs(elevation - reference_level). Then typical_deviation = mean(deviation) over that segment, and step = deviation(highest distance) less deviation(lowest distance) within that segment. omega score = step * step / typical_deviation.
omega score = 7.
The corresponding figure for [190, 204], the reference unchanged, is 1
